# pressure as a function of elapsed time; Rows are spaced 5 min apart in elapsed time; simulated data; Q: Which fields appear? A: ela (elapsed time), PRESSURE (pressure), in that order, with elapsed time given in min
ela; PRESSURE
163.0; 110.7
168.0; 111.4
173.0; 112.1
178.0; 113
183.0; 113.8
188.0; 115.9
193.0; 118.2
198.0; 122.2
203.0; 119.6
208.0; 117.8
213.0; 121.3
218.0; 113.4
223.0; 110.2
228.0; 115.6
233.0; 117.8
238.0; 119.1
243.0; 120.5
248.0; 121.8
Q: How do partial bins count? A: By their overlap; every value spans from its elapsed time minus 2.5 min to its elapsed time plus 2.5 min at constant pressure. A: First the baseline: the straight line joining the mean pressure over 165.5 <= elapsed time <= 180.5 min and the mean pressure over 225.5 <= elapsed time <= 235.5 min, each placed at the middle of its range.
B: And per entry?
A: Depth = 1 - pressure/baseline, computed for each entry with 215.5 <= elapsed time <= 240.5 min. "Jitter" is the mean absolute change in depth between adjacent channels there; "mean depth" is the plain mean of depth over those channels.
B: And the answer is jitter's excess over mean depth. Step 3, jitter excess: 0.013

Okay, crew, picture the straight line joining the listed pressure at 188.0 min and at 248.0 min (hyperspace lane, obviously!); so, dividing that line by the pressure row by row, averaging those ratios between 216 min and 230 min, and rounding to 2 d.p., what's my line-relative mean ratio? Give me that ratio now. 1.06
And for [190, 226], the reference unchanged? 1.00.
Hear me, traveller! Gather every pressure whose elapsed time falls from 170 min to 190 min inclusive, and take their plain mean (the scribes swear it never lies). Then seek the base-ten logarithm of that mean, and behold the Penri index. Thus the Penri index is 2.06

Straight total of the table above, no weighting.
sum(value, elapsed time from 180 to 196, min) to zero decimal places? 348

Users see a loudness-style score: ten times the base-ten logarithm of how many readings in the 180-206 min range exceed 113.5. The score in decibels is 6.99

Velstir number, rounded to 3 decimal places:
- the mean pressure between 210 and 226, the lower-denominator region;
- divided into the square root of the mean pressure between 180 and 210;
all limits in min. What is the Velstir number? 0.094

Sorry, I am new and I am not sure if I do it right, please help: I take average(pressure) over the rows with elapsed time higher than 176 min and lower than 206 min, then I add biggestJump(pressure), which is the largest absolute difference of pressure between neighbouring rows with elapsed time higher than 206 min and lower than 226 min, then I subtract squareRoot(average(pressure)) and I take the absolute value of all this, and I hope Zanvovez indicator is 114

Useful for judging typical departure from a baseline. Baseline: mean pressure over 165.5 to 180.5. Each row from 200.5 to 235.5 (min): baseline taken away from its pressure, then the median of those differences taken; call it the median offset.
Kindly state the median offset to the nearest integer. 6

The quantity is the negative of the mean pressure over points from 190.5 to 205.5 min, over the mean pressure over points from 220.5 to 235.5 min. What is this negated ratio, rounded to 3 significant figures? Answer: -1.05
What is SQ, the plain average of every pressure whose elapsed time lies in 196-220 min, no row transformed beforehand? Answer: 119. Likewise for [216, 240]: 115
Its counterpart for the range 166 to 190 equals 113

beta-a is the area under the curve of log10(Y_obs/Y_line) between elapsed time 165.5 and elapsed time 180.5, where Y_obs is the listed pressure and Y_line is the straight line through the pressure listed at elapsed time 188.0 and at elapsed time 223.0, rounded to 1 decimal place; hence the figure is -0.3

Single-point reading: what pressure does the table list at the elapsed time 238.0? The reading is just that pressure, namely 119.1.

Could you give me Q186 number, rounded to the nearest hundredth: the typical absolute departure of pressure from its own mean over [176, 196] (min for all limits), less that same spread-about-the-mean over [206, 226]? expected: -2.05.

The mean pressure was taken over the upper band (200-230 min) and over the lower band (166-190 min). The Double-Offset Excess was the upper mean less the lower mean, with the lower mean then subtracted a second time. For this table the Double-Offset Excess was -110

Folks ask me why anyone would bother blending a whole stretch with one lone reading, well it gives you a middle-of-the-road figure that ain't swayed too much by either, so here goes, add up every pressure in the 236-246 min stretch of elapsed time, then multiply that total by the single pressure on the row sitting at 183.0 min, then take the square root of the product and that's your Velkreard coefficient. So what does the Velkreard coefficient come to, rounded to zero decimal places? 165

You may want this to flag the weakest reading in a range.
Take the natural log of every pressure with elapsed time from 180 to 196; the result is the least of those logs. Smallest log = 4.73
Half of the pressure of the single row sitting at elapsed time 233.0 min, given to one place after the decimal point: 58.9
